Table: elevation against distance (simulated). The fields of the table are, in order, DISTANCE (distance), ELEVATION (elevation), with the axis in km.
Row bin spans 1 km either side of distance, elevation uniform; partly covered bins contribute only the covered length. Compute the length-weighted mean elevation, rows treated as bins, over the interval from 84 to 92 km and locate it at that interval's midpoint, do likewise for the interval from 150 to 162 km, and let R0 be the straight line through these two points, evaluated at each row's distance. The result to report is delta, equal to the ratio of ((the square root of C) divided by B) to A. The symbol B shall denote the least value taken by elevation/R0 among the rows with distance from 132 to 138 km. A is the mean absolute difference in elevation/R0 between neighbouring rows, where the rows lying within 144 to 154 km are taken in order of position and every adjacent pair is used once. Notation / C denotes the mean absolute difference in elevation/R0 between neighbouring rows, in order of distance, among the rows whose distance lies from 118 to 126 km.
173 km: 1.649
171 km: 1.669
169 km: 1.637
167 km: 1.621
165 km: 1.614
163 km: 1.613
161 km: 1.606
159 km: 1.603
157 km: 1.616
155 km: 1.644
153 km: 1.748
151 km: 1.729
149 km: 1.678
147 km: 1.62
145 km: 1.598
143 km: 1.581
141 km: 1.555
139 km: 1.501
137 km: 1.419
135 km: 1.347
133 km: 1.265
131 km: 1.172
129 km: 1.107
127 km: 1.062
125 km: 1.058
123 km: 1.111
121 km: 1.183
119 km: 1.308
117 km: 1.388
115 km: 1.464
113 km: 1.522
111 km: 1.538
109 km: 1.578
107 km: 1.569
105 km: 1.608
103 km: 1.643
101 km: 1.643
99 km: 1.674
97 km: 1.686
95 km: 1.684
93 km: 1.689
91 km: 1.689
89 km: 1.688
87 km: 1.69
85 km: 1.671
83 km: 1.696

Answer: 13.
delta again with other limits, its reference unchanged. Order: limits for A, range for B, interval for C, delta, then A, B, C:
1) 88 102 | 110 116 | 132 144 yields 44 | 0.005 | 0.87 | 0.038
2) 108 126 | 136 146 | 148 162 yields 5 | 0.038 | 0.85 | 0.022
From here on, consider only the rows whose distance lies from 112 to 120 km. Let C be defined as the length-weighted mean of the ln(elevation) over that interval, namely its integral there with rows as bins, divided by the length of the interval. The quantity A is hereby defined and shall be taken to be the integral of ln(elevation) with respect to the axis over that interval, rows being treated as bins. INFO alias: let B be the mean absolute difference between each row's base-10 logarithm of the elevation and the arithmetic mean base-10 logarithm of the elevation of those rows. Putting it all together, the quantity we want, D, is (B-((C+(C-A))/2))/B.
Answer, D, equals 48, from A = 2.8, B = 0.022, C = 0.35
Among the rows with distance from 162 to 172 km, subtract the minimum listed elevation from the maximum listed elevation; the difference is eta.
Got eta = 0.06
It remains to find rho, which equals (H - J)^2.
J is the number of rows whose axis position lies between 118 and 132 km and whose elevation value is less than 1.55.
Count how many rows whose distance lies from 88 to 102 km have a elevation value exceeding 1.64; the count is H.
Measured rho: 0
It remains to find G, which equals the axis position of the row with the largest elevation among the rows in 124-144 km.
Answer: 143 km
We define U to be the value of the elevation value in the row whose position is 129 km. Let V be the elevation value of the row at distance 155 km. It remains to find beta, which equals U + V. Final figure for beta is 2.75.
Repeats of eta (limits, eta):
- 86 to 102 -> 0.05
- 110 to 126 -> 0.48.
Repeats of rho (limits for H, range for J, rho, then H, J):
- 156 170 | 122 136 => 49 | 0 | 7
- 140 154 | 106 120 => 4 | 3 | 5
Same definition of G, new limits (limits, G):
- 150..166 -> 153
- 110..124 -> 111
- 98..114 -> 99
